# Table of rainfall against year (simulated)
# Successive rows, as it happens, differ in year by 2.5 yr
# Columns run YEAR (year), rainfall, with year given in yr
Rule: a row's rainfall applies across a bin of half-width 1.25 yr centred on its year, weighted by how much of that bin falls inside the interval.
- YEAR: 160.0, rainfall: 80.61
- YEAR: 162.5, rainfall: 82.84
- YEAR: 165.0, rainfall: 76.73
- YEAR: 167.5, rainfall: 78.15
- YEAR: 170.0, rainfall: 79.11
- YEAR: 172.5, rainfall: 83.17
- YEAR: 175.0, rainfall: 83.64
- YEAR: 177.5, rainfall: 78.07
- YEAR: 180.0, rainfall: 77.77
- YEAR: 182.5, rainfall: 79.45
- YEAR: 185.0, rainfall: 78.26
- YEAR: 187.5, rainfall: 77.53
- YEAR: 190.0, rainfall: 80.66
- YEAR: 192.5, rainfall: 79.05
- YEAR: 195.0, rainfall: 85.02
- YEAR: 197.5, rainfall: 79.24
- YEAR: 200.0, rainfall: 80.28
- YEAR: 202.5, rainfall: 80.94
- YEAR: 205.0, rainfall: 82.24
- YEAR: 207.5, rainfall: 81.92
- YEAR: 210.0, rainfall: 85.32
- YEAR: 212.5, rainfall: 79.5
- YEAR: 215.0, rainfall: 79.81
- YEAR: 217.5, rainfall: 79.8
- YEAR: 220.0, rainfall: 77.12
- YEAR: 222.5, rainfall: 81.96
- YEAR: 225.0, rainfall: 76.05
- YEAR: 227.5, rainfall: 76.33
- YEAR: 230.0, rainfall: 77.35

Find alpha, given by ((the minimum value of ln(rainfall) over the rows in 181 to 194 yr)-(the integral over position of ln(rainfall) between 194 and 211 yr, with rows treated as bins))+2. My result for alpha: -69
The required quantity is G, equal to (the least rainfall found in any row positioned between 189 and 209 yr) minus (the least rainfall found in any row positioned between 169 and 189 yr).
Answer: 1.52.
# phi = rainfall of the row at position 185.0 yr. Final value 78.26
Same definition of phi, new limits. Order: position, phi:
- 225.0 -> 76.05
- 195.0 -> 85.02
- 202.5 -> 80.94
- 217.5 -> 79.8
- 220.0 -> 77.12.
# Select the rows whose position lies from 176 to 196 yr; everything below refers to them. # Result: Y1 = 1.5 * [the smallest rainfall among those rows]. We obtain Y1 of 116.3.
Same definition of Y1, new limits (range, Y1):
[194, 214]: 118.9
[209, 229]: 114.1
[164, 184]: 115.1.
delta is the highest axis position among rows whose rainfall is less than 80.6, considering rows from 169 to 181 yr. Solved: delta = 180.0 yr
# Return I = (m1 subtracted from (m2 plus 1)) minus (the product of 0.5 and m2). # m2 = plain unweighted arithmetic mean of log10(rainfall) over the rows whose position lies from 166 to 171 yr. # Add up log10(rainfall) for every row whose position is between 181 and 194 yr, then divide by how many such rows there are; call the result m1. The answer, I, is 0.050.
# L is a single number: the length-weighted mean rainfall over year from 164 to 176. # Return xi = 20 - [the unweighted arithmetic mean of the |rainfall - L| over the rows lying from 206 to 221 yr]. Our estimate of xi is 18.11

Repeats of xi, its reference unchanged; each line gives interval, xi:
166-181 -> 17.66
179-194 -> 18.46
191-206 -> 18.35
